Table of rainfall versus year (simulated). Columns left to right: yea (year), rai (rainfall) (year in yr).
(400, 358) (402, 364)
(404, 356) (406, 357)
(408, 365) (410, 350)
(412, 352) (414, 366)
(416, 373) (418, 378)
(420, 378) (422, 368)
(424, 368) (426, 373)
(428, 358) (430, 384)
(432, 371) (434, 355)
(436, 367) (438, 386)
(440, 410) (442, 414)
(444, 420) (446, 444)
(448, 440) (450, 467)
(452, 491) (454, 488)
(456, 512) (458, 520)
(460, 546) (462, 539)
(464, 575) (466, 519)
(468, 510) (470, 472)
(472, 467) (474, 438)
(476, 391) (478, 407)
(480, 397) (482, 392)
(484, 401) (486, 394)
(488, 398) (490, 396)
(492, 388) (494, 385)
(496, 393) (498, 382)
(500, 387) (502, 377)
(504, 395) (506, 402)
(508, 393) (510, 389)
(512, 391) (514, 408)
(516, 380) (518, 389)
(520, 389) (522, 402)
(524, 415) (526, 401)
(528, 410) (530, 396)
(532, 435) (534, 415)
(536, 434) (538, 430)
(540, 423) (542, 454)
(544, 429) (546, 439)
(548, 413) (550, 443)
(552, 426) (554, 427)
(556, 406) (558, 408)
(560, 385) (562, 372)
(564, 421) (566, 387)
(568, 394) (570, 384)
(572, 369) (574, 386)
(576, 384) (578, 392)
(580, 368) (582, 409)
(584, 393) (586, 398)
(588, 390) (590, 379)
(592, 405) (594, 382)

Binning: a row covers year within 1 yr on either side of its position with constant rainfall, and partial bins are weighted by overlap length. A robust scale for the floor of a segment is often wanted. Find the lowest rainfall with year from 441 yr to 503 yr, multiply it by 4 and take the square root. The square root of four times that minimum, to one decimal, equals 38.8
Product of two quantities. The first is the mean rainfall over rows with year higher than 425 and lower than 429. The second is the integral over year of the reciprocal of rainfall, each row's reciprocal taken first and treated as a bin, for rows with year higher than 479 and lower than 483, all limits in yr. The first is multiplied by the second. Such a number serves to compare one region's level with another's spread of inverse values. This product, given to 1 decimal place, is 3.7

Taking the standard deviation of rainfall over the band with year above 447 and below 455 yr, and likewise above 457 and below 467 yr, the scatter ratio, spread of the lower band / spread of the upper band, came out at 1.0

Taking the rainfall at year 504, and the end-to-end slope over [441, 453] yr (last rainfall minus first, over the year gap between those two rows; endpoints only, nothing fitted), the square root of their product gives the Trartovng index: 55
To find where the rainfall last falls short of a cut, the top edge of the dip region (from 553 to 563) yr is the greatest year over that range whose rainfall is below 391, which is 562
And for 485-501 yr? 500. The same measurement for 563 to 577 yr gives 576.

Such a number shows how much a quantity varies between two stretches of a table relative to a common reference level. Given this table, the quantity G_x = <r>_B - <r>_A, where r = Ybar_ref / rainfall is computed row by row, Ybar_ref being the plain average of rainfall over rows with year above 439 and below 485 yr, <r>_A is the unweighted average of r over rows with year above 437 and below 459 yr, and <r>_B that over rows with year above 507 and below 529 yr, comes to 0.14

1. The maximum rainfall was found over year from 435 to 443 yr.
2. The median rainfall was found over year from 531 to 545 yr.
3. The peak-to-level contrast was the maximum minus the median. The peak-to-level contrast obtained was -16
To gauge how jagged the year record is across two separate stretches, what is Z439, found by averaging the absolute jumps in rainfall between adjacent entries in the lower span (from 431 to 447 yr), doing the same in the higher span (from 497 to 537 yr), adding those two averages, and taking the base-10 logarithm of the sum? 1.45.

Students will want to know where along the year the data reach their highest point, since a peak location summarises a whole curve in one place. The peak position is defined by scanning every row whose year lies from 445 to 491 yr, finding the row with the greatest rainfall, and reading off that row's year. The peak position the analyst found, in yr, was 464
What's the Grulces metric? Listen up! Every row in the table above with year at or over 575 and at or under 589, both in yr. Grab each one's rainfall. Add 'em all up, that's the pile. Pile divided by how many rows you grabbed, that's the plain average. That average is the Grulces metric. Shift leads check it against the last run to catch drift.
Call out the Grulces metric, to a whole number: 391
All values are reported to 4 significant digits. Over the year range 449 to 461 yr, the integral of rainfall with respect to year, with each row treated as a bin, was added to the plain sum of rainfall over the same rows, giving 9072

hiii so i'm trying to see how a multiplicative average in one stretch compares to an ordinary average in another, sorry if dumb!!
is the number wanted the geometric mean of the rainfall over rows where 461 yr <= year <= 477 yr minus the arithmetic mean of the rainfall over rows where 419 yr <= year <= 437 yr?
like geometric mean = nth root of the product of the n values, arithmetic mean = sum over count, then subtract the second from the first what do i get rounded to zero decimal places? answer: 117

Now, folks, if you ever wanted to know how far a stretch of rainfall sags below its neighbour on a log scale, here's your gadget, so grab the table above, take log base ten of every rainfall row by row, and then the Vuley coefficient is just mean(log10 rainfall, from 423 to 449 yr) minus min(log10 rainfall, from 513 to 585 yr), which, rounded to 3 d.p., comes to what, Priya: 0.026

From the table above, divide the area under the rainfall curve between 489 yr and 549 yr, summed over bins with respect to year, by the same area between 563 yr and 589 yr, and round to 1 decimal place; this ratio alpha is 2.4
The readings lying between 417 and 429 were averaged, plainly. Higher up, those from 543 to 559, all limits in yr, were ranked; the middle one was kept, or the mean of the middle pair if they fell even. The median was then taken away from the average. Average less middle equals -56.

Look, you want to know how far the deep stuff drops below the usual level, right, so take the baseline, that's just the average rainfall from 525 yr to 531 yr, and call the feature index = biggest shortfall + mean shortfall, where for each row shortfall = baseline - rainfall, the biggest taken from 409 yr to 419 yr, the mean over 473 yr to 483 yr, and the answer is 50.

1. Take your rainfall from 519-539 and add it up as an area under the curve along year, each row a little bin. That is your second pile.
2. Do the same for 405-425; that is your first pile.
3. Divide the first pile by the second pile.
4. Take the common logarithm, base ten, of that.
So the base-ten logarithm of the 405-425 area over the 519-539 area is -0.053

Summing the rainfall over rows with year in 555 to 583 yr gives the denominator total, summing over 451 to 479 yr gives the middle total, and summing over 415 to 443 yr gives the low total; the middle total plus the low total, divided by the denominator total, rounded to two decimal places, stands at 2.22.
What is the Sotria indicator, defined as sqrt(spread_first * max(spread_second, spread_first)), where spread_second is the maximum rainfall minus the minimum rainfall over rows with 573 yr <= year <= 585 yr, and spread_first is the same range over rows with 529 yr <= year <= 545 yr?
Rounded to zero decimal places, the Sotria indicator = 58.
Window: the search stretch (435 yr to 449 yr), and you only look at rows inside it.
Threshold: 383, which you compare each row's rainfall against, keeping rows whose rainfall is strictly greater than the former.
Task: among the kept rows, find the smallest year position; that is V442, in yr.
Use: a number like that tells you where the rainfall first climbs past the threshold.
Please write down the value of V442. 438 yr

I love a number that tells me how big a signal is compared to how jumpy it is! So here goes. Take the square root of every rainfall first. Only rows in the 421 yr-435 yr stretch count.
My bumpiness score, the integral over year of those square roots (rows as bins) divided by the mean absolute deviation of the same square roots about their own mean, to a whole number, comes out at 1532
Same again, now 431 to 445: 496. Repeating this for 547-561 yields 820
